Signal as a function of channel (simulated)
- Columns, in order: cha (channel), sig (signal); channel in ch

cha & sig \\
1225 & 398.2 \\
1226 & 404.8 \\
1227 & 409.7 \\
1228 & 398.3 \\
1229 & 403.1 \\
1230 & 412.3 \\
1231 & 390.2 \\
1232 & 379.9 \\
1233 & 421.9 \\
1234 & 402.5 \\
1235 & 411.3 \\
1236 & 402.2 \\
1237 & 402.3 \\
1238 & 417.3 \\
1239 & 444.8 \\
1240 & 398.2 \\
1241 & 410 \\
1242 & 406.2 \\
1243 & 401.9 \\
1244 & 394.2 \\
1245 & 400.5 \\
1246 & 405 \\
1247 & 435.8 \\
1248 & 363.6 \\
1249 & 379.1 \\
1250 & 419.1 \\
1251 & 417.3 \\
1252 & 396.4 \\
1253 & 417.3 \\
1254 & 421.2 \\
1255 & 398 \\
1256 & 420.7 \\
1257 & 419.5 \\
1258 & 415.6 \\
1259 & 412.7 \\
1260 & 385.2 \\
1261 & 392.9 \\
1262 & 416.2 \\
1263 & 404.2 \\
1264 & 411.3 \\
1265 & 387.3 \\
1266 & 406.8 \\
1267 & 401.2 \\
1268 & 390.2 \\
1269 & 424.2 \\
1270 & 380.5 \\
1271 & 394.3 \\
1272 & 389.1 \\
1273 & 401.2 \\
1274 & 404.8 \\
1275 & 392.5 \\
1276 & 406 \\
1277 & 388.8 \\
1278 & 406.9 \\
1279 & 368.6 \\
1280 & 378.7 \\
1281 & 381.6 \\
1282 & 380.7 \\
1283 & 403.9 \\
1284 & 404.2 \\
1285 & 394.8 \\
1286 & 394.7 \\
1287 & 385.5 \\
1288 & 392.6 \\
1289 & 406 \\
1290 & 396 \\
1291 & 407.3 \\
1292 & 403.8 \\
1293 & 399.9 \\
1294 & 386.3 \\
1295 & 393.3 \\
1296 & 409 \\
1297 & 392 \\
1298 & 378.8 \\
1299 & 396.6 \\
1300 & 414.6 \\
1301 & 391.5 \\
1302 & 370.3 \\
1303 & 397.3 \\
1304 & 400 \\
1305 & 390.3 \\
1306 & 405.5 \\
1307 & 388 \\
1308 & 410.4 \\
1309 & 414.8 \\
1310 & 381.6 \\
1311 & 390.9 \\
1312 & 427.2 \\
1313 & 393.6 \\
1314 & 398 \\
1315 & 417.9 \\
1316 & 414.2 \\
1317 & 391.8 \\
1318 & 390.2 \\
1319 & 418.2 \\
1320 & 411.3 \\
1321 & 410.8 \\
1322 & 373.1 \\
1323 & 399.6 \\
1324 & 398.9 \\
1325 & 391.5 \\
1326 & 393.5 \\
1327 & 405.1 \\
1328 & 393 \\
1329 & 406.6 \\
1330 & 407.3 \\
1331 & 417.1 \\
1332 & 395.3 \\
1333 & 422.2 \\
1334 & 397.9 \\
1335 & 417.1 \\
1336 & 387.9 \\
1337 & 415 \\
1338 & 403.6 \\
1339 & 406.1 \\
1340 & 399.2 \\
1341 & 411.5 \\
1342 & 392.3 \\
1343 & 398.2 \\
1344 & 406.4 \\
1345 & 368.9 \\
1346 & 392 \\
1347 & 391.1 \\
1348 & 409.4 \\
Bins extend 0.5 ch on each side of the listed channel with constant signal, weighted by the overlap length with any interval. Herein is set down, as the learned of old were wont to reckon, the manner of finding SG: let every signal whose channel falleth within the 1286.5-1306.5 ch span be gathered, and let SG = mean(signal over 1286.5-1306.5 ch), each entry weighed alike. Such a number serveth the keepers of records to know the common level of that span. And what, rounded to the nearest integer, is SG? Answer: 396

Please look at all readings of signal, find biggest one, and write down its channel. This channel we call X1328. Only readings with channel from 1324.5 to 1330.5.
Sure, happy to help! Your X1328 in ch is 1330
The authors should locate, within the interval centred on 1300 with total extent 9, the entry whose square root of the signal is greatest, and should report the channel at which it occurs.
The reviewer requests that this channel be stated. 1300 ch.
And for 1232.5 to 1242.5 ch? 1239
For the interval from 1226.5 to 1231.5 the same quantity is 1230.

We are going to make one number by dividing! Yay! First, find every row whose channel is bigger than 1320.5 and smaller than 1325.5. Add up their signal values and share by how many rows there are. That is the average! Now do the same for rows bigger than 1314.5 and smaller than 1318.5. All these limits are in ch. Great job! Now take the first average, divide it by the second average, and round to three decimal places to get 0.978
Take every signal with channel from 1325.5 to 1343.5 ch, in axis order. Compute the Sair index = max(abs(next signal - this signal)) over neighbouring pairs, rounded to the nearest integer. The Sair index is 29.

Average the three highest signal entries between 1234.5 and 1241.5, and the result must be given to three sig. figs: 424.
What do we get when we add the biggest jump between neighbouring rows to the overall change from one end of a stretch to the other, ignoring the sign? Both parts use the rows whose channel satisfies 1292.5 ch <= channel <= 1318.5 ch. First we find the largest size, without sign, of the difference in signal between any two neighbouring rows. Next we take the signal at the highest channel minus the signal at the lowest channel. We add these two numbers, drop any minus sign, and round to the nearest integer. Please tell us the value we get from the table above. 27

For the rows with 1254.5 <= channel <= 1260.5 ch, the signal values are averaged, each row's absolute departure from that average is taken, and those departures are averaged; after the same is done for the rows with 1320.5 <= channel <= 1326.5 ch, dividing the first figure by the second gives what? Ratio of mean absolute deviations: 1.3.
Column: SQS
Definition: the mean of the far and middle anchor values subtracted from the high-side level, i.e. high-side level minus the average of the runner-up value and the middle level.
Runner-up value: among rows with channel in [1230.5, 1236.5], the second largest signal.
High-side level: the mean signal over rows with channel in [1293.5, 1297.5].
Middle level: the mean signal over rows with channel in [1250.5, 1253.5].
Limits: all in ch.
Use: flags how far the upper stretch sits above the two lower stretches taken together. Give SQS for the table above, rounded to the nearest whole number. -16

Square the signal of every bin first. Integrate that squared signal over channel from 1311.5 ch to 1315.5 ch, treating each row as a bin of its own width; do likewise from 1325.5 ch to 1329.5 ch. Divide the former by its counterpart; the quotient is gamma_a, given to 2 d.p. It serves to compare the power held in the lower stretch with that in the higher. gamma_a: 1.05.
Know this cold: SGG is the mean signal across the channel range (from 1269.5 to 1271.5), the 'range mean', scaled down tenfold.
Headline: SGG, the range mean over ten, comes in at 38.7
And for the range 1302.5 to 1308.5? 39.9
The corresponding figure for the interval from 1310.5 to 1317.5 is 40.5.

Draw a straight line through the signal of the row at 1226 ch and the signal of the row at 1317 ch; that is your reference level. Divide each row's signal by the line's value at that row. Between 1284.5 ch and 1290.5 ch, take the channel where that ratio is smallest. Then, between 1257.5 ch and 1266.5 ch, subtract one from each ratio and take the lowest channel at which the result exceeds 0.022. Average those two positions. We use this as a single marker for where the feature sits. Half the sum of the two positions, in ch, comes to 1272.5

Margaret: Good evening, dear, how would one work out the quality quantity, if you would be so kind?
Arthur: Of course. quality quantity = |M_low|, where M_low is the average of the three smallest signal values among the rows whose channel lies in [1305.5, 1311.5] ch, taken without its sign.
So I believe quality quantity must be 387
